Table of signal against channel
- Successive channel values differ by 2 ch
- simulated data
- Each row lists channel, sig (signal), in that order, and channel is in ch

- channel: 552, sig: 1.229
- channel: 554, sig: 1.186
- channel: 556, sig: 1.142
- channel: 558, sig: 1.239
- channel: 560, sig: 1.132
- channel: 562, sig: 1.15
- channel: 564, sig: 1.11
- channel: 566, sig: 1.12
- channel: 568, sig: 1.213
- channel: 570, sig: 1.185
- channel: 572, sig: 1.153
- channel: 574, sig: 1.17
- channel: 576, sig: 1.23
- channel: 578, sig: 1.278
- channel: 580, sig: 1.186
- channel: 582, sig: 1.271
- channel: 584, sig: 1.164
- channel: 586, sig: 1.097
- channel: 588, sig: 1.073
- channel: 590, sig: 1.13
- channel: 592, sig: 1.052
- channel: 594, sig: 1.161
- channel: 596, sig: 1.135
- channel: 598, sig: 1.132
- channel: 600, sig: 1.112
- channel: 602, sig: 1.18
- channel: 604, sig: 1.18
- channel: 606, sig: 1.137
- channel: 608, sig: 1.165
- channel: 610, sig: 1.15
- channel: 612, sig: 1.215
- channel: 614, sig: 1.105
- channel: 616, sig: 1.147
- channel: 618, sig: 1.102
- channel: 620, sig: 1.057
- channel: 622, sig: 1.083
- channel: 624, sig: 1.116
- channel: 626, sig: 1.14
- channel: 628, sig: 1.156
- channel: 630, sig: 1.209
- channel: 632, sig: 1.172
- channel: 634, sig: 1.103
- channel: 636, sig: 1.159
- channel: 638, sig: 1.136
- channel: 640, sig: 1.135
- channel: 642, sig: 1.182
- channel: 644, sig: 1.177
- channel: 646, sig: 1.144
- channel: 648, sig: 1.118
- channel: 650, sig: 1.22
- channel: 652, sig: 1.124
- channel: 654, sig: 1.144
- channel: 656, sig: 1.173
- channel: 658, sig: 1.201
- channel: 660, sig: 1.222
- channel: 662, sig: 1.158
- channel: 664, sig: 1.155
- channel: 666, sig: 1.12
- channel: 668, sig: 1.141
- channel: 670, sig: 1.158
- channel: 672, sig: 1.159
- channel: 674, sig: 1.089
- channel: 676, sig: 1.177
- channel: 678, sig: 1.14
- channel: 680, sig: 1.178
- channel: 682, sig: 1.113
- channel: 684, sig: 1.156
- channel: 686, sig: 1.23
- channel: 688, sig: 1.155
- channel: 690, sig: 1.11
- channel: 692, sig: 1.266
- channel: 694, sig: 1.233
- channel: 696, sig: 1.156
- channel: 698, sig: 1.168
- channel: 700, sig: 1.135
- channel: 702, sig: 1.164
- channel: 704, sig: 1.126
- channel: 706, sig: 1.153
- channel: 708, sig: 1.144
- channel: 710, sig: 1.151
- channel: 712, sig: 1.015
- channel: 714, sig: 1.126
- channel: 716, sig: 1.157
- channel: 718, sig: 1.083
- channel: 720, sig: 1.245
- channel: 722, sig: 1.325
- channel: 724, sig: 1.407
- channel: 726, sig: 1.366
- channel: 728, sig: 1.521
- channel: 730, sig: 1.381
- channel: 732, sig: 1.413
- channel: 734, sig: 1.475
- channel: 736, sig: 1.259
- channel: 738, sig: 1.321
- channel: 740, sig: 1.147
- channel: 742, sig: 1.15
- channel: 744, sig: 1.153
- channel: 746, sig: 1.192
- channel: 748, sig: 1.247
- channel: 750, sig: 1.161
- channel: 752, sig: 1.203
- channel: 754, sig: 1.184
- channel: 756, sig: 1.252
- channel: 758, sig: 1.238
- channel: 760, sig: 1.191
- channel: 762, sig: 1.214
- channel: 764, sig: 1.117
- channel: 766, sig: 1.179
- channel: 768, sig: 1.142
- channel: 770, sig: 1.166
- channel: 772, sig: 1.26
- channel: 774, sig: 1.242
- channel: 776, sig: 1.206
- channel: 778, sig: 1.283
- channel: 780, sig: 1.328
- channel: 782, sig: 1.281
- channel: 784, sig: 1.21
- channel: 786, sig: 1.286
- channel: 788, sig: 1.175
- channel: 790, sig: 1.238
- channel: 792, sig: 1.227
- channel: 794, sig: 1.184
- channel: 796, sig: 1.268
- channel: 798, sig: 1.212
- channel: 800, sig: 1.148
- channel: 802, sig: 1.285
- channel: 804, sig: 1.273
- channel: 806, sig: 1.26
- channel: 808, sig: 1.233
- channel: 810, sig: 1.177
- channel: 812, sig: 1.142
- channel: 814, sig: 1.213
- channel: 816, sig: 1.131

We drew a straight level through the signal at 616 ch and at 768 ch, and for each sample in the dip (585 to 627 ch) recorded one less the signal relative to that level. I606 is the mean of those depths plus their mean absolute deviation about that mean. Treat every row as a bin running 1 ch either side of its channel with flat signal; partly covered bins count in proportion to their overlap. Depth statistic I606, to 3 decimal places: 0.046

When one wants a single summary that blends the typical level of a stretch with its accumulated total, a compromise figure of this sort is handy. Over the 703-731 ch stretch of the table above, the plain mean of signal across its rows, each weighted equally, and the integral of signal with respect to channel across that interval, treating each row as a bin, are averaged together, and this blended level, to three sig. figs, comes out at 17.8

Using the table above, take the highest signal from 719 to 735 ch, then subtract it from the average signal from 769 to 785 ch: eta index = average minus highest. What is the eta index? -0.27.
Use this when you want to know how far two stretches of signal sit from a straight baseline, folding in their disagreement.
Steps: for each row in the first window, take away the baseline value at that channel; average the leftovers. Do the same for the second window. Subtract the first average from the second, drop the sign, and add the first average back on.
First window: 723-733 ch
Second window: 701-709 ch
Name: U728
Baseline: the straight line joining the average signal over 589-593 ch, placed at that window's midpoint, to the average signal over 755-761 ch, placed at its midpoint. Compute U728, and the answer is 0.467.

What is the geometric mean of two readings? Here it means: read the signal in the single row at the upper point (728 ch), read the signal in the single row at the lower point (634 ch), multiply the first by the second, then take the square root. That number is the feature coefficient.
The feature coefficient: 1.30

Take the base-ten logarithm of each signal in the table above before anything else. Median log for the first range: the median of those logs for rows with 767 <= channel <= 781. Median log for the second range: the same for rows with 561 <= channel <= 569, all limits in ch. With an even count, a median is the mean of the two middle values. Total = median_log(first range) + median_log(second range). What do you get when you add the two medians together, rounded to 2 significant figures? 0.15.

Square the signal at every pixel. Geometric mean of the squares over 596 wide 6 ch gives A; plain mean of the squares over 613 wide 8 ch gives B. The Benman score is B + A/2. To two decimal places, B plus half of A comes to 1.99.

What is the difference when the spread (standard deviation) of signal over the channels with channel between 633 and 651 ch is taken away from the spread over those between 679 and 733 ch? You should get 0.08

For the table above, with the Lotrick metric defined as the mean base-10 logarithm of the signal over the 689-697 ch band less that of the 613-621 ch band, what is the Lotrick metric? 0.03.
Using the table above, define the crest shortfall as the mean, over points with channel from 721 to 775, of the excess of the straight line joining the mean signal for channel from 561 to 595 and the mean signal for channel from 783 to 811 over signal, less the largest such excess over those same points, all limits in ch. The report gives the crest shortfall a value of -0.14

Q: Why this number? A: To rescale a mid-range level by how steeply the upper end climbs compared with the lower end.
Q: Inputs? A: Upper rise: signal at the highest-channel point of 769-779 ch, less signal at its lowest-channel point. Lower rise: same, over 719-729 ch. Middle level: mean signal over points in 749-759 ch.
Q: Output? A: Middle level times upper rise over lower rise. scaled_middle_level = 1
